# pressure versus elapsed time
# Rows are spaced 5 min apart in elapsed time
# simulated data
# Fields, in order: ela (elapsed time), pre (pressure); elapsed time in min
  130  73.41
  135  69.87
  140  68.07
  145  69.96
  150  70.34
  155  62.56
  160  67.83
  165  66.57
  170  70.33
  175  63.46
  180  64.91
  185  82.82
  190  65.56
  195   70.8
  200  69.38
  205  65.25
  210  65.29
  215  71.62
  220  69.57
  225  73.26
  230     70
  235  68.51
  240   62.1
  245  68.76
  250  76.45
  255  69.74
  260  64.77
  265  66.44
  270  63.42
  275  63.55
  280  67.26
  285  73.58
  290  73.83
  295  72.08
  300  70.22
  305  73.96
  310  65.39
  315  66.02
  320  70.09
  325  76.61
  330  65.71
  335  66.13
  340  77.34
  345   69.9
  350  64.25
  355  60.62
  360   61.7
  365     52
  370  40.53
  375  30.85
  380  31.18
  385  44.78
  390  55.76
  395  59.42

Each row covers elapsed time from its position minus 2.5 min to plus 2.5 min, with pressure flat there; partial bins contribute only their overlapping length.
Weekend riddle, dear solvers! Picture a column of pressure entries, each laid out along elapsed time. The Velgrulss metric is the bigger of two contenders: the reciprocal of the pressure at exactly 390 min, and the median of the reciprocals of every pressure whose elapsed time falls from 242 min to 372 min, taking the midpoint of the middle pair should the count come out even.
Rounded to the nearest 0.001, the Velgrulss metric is 0.018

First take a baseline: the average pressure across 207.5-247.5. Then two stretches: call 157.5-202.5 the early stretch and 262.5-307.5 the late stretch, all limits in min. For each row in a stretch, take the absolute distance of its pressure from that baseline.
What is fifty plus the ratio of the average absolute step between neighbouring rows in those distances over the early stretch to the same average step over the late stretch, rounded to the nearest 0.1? 51.7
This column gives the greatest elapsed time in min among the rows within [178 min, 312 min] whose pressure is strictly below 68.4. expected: 310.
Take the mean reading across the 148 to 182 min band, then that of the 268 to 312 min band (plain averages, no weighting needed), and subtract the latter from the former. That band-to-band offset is -3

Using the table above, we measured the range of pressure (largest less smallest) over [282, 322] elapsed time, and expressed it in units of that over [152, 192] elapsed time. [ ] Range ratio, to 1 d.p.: 0.4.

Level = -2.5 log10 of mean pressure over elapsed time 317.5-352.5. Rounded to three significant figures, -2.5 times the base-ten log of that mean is -4.61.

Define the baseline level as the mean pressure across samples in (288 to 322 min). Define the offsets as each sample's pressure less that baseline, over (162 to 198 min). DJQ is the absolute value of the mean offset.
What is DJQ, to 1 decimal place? 1.0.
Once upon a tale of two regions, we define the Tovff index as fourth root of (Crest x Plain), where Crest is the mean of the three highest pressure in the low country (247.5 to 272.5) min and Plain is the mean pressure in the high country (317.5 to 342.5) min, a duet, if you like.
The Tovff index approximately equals 8.43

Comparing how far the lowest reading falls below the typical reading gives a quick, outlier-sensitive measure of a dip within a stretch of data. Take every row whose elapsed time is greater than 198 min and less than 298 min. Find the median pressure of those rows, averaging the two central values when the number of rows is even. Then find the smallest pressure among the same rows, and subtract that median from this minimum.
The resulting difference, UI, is -7.0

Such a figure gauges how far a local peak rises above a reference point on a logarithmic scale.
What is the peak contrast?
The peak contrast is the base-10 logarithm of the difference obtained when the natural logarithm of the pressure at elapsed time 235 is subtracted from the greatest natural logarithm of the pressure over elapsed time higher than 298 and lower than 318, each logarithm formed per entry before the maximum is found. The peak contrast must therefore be -1.12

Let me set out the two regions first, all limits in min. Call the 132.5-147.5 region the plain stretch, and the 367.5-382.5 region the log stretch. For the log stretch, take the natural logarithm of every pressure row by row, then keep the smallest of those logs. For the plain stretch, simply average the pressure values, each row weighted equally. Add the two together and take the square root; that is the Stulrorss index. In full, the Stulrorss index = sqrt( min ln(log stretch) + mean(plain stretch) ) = 8.53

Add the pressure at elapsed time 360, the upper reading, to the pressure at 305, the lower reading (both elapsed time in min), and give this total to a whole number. 136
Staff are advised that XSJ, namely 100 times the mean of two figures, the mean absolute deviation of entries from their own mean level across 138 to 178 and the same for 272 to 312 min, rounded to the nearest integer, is 292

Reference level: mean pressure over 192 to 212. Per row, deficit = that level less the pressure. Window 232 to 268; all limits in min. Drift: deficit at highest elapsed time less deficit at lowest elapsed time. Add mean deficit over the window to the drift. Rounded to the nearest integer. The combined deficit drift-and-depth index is 2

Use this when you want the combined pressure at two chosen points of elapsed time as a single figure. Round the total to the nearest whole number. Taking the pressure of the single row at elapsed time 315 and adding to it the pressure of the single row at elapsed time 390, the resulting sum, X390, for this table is 122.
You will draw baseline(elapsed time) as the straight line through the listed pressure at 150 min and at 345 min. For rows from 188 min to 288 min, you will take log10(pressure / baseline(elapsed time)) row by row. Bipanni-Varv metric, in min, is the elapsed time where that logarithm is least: 240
